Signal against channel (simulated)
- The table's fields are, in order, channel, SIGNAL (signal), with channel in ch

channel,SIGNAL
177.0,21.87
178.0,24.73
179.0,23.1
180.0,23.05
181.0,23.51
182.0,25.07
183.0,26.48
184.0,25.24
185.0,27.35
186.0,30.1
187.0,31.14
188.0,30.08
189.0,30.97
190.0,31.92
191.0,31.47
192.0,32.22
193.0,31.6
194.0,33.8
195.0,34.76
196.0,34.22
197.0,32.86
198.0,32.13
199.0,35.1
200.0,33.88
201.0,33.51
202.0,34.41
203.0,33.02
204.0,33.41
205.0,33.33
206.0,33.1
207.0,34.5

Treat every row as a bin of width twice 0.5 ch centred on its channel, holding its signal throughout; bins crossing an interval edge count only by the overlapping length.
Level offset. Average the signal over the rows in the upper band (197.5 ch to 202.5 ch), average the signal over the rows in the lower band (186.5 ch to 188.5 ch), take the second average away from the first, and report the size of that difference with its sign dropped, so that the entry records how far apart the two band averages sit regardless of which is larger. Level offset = 3.2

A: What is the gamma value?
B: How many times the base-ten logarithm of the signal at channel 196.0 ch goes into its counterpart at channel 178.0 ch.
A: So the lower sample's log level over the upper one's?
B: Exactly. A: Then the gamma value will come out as 0.91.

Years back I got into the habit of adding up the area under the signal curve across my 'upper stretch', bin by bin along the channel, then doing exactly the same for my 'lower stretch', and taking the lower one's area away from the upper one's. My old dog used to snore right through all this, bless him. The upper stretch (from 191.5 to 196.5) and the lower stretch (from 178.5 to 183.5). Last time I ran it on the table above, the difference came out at 45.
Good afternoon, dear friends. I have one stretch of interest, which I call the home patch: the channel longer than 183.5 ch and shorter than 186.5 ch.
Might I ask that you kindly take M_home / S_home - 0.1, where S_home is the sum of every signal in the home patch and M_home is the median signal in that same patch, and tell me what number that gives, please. 0.231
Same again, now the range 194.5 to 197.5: 0.236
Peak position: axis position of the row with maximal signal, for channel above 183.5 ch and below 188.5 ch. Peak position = 187.0 ch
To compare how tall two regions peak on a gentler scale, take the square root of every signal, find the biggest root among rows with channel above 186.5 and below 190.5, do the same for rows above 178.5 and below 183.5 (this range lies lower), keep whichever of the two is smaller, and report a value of 5.1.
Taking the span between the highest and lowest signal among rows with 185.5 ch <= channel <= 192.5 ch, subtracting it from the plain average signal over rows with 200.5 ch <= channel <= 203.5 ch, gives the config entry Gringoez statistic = 31.5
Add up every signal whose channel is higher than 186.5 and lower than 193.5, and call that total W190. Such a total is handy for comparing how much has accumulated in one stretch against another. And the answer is 219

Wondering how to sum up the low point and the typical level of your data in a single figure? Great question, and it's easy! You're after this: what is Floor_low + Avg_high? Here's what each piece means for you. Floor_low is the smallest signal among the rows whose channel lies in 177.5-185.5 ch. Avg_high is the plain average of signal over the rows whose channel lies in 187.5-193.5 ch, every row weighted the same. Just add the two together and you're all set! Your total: 54.4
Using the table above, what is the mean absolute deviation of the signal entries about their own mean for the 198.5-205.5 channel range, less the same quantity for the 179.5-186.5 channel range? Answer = -1.3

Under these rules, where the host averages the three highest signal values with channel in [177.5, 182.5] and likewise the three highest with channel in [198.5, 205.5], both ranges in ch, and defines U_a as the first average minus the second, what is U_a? -10.0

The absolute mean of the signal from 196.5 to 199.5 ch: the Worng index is 33.4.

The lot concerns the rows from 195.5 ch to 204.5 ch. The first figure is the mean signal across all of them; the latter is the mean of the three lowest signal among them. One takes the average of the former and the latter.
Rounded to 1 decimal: 33.1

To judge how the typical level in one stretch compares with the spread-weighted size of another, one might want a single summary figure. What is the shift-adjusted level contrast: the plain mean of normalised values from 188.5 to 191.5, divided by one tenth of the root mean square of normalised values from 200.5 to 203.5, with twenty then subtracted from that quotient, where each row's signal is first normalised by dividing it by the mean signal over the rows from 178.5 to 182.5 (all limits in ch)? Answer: -10.7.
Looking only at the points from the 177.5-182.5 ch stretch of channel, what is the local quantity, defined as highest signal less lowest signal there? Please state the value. 2.0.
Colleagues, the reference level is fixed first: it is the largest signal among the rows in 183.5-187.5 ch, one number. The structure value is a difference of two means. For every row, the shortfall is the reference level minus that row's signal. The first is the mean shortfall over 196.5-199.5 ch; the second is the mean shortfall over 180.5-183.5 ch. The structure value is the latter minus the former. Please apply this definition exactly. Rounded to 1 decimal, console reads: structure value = 8.3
